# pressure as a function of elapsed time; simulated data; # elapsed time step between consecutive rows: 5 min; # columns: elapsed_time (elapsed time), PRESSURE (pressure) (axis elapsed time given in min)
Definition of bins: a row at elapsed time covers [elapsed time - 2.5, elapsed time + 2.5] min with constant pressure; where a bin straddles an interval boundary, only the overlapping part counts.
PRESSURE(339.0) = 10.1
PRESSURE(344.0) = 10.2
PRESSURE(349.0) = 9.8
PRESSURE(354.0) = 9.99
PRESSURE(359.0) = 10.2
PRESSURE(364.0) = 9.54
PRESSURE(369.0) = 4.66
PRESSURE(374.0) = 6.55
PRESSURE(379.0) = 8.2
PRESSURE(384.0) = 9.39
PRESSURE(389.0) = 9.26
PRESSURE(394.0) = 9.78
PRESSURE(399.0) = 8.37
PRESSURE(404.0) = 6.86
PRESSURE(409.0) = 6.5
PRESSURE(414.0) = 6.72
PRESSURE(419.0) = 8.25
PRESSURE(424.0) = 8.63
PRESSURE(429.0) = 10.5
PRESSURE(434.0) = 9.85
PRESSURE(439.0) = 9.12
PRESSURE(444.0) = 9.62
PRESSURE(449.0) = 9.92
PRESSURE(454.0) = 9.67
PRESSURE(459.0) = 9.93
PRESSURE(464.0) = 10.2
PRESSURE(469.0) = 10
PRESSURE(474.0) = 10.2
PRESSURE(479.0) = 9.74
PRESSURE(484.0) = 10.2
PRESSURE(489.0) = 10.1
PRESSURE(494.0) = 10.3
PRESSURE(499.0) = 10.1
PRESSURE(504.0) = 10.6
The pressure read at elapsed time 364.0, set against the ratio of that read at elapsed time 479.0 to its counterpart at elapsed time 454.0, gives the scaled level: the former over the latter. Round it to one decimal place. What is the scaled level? 9.5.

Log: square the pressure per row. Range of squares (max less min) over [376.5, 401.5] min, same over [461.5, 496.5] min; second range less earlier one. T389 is -17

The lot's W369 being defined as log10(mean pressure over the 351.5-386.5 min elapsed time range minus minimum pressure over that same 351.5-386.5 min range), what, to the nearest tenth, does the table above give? 0.6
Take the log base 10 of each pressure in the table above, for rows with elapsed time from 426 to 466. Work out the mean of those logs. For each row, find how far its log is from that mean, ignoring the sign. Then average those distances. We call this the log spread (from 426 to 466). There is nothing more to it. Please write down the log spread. 0.01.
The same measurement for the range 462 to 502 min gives 0.01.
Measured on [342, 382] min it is 0.09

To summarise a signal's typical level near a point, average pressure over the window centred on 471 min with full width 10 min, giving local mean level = 10.1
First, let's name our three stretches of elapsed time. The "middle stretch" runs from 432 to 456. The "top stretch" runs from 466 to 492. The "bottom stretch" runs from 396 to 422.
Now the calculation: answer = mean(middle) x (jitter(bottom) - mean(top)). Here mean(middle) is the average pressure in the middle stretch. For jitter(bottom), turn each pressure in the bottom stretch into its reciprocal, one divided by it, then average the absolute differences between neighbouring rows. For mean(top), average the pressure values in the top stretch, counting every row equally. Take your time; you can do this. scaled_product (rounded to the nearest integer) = -97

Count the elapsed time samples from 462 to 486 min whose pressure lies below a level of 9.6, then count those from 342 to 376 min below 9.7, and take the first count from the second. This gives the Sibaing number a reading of 3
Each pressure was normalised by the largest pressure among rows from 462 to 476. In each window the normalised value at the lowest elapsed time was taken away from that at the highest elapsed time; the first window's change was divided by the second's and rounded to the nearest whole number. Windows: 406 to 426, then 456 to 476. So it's 8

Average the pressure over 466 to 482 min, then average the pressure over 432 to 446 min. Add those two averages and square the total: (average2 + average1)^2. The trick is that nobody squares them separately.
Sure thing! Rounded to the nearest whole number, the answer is 381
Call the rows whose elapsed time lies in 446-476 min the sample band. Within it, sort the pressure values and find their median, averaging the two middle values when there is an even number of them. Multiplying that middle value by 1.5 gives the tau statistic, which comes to 14.9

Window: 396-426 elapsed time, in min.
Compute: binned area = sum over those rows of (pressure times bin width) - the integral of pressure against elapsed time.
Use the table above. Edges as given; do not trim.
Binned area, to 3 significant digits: 227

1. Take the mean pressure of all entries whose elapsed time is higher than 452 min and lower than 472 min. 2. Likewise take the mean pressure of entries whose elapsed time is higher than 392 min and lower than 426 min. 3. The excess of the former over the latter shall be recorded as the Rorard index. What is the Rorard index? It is 2.1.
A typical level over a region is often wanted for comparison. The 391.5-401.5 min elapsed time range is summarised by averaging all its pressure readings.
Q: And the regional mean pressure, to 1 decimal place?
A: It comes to 9.1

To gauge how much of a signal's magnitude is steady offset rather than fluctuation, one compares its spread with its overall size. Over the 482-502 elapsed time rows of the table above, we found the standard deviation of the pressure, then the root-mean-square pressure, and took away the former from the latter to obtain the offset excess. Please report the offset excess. 10.1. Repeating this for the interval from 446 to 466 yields 9.7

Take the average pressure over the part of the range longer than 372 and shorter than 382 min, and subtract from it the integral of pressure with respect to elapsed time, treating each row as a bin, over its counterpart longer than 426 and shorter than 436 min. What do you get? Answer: -94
